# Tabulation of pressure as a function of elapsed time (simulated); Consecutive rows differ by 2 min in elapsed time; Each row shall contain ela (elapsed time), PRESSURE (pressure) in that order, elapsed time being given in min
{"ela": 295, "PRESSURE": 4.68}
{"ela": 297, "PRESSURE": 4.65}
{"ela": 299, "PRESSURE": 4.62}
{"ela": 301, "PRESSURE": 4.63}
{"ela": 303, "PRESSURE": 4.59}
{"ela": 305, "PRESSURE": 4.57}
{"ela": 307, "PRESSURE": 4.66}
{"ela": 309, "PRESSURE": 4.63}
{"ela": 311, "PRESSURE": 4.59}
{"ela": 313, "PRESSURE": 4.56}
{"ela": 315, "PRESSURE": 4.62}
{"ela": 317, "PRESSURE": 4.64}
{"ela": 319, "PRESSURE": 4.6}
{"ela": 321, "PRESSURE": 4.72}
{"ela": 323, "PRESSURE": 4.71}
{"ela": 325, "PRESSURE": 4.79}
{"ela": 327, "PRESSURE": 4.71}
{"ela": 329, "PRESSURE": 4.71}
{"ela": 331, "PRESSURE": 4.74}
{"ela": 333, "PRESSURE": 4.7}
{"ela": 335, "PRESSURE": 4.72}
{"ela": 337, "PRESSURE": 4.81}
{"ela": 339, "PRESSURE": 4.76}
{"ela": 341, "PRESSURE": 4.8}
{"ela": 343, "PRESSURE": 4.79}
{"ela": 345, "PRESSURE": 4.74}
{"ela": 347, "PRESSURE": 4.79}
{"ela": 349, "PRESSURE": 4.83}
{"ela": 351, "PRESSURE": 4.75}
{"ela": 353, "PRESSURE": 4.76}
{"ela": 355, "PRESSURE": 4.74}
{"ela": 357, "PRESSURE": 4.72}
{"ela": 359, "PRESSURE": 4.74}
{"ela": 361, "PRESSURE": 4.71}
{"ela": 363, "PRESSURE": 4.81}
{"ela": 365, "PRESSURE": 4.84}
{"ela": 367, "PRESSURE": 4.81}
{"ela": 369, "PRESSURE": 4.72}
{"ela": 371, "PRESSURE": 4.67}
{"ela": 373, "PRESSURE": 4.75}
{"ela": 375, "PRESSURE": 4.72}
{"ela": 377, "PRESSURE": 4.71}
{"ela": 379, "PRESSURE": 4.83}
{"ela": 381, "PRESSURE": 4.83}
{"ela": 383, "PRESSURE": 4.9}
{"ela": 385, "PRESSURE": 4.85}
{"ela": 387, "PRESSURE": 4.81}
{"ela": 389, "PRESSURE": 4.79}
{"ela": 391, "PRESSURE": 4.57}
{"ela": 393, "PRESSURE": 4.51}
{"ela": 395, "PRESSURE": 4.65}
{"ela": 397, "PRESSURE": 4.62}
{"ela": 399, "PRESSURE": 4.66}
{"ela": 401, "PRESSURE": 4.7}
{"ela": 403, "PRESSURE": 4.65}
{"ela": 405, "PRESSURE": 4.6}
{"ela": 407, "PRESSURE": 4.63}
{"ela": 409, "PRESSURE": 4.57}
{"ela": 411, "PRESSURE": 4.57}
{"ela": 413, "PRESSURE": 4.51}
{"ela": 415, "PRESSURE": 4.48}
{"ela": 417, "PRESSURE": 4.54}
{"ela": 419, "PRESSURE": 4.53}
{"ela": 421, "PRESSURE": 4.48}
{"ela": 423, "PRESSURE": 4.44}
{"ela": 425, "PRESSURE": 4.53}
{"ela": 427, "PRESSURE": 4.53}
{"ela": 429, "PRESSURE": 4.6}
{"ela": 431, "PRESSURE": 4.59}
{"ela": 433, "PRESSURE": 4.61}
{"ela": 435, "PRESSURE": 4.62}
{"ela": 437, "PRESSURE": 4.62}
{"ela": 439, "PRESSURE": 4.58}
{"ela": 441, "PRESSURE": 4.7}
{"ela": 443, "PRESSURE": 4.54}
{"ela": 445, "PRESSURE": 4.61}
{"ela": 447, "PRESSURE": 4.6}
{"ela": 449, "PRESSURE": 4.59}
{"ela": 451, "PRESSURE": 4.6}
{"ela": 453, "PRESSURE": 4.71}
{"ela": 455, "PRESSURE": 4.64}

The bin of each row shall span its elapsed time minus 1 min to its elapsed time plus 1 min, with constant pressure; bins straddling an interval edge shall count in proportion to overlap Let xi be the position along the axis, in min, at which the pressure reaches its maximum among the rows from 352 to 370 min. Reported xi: 365 min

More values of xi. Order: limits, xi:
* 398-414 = 401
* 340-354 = 349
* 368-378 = 373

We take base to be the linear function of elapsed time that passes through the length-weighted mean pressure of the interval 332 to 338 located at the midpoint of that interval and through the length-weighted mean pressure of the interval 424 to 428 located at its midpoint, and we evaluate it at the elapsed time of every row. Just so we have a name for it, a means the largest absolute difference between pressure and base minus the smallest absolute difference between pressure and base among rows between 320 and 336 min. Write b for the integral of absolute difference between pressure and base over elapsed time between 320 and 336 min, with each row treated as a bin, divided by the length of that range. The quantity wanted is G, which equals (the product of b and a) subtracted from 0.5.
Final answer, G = 0.498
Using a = 0.05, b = 0.041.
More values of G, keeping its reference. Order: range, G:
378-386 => 0.483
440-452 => 0.481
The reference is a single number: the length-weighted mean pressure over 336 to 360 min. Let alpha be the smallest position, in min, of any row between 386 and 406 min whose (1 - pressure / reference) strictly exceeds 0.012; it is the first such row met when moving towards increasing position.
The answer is 391 min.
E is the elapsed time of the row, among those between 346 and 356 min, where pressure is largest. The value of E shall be 349 min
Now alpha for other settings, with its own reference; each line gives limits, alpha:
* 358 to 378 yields 361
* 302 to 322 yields 303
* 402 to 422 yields 403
